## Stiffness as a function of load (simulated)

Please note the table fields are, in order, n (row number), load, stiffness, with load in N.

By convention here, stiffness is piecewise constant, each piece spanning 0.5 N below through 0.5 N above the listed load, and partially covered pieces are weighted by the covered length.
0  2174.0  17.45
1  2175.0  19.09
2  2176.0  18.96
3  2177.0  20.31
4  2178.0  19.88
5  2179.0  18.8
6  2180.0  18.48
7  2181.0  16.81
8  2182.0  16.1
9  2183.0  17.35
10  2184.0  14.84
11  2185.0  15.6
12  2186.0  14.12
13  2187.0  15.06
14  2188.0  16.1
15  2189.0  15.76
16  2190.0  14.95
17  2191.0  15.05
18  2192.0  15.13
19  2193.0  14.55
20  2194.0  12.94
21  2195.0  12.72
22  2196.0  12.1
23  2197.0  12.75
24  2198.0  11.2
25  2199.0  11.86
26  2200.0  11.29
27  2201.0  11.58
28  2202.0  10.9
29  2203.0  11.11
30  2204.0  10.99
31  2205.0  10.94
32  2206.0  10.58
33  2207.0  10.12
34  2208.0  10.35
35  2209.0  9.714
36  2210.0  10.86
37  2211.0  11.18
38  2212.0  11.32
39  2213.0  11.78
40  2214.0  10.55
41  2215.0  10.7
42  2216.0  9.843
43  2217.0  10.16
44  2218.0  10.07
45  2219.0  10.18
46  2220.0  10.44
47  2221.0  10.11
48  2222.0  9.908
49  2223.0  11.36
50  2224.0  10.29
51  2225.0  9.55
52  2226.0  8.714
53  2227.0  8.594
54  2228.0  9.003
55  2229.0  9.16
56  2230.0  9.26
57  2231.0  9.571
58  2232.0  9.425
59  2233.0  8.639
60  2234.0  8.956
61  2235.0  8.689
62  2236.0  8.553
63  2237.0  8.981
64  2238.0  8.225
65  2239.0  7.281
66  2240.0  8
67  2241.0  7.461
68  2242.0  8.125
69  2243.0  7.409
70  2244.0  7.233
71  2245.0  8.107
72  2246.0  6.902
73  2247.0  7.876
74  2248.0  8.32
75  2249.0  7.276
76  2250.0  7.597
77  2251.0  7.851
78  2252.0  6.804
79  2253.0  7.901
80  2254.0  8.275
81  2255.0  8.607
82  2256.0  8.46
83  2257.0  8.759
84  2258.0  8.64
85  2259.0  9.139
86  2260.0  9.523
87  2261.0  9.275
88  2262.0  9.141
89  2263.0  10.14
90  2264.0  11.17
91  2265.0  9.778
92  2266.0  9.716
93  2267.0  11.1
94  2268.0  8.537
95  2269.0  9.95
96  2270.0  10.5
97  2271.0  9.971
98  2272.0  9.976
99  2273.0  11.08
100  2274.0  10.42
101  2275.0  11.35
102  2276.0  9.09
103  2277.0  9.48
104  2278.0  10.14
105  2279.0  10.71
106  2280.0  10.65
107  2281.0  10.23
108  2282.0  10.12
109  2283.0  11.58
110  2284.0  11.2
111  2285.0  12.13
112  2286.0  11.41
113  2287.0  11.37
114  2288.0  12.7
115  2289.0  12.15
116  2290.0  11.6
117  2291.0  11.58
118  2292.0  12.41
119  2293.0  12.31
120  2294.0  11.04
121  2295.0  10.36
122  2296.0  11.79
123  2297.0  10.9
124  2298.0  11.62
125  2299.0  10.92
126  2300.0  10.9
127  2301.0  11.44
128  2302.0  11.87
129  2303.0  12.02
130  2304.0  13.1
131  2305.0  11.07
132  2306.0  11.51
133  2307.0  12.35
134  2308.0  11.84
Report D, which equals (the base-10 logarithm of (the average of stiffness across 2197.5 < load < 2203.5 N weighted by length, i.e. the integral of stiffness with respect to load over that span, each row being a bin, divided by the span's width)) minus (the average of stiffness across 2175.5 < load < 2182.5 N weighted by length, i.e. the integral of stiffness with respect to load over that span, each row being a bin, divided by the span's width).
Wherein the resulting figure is -17.4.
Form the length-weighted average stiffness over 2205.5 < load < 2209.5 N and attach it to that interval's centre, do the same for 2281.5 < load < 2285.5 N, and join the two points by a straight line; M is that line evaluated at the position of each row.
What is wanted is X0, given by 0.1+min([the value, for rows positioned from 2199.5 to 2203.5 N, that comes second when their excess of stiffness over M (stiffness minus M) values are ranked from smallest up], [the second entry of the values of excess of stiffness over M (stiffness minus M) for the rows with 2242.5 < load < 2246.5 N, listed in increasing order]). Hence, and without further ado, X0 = -3.4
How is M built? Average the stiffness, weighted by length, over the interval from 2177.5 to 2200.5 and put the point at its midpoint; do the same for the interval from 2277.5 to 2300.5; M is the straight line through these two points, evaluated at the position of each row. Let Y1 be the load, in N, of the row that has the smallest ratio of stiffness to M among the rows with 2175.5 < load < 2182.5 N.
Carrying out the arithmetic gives 2182.0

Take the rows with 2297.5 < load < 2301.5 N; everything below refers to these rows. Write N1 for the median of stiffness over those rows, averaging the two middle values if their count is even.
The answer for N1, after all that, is 11.2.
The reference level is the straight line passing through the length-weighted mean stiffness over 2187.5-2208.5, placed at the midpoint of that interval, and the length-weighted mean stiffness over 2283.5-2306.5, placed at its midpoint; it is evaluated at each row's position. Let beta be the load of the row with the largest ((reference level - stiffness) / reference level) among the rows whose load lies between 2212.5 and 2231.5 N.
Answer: 2227.0 N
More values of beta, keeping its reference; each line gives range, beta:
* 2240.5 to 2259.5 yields 2252.0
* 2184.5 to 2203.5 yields 2202.0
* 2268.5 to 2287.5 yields 2276.0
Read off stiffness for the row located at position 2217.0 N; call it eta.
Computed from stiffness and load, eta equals 10.16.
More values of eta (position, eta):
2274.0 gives 10.42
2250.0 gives 7.597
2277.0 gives 9.48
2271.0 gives 9.971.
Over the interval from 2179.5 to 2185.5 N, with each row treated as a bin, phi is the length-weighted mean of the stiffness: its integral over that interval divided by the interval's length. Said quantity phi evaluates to 16.5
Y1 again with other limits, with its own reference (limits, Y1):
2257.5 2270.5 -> 2258.0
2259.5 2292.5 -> 2268.0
